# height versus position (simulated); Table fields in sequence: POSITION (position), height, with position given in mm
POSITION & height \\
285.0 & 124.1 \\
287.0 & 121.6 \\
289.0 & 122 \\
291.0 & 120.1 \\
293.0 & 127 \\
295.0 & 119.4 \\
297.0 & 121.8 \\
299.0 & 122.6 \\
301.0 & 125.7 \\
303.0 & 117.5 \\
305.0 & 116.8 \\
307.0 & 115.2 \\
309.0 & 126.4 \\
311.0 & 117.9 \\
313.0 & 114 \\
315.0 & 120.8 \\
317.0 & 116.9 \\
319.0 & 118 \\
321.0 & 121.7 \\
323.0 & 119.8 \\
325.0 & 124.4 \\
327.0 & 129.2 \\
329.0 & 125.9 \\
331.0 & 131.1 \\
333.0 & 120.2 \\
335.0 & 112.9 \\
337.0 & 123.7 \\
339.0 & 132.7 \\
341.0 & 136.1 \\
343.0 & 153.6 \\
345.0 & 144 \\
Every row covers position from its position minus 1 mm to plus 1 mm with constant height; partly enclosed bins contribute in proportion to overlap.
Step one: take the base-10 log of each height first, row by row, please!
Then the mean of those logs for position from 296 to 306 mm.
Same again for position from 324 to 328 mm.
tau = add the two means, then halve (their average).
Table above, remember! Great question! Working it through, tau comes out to 2.09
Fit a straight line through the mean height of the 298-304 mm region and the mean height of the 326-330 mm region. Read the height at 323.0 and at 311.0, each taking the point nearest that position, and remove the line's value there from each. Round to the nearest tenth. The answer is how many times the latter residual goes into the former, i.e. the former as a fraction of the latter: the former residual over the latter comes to 1.1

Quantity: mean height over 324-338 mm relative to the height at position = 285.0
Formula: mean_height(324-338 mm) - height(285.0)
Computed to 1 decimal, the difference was -0.2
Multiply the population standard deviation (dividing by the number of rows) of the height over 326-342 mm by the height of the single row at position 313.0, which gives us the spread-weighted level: 798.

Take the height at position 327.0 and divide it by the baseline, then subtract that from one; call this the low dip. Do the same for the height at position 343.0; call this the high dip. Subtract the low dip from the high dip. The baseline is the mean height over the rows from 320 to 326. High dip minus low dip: -0.20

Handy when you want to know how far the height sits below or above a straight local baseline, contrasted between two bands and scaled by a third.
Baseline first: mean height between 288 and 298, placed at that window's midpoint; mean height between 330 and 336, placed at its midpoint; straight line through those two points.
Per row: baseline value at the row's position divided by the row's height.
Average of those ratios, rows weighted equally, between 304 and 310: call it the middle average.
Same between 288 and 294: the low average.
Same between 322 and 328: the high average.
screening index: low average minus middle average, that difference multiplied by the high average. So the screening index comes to -0.028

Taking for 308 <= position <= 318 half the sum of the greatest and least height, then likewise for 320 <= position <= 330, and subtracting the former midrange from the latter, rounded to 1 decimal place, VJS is 4.3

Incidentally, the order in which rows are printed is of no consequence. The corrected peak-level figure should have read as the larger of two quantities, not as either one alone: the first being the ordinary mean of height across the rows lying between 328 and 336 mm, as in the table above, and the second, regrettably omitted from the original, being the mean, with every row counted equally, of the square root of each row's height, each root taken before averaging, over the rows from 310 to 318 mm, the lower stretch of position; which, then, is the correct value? 123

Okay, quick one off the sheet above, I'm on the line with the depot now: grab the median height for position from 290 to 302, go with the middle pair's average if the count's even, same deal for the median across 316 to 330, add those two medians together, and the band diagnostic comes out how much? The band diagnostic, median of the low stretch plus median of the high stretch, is 244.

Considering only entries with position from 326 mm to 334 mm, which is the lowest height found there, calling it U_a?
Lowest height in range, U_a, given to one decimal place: 120.2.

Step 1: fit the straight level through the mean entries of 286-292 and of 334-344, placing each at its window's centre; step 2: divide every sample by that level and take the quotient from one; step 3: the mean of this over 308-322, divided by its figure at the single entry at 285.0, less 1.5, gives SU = -3.4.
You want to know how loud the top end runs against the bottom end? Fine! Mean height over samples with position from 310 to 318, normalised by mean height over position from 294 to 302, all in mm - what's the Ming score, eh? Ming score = 0.96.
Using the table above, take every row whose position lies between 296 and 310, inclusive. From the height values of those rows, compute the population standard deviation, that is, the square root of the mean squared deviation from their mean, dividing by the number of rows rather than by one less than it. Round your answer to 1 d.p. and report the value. 4.1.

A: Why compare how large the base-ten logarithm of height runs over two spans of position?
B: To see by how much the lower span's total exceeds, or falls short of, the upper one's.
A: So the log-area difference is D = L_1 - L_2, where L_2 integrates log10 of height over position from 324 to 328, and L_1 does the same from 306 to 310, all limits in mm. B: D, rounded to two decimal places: -0.09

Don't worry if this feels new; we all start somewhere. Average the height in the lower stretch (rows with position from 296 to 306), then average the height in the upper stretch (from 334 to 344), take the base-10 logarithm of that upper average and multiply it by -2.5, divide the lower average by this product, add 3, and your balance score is -19.81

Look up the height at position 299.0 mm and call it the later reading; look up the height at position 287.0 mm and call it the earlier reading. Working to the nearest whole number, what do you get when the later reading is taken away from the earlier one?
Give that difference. -1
